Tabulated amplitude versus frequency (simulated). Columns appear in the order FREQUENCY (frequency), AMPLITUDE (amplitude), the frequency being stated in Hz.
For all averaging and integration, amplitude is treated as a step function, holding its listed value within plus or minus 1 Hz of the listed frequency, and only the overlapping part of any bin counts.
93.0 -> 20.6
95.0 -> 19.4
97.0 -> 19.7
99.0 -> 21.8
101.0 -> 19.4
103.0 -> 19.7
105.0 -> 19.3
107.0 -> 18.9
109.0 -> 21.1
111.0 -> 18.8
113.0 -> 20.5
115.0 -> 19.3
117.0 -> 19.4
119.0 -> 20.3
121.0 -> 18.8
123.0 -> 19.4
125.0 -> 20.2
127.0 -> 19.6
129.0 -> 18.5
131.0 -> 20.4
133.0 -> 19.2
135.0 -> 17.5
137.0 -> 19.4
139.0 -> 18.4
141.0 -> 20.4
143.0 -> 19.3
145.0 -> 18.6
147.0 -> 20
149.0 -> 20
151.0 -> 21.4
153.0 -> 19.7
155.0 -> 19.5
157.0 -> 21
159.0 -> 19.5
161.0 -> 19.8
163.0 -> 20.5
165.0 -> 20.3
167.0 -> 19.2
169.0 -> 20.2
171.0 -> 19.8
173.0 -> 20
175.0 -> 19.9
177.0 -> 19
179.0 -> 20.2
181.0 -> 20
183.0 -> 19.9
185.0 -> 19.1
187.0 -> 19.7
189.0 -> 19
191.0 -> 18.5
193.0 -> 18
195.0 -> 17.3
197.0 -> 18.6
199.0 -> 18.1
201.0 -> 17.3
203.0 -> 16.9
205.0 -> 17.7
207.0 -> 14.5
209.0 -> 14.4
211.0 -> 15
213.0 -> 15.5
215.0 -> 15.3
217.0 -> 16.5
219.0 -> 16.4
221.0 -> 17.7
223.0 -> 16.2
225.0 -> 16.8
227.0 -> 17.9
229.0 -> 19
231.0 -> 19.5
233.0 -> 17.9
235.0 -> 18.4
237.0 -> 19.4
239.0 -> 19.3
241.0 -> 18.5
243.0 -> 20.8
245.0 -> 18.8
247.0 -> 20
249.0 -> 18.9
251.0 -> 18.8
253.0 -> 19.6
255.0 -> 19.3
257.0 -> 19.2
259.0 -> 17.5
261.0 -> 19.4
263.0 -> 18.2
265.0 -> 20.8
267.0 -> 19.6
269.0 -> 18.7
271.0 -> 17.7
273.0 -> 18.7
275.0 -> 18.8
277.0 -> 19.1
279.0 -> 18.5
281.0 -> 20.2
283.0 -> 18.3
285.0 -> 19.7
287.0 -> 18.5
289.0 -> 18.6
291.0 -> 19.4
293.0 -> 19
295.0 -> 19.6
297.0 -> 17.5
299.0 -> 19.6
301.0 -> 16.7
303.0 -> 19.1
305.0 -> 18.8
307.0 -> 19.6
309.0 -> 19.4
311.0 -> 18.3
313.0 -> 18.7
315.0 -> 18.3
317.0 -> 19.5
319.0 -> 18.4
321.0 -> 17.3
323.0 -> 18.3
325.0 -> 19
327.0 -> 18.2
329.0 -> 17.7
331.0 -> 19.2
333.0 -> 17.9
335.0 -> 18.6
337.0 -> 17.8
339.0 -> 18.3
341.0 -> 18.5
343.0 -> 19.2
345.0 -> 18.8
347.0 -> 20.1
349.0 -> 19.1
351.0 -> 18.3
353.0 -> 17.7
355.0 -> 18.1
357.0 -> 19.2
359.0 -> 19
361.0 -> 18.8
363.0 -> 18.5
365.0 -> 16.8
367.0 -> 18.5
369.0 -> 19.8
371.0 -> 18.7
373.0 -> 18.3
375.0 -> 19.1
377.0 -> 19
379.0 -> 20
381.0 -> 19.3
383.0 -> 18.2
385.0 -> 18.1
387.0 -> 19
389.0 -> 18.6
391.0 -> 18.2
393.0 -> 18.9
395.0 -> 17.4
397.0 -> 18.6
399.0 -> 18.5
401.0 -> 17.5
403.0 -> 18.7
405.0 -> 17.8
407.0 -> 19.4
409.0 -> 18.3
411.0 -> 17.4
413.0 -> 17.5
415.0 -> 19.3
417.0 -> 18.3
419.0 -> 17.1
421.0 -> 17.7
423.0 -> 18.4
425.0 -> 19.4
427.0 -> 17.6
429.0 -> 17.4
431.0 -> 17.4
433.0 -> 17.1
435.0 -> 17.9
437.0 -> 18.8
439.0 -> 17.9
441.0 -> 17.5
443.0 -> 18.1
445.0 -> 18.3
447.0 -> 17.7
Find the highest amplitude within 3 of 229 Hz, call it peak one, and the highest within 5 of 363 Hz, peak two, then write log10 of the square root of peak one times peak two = 1.28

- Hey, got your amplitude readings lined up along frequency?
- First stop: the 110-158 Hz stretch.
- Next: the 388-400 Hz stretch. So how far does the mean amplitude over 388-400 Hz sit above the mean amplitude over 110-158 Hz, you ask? -1.20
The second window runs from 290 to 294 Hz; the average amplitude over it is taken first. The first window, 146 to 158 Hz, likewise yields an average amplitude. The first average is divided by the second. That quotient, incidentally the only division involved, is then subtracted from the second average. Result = 18.1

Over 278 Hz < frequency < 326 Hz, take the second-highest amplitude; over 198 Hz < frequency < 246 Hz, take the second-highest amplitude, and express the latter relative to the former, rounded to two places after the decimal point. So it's 0.99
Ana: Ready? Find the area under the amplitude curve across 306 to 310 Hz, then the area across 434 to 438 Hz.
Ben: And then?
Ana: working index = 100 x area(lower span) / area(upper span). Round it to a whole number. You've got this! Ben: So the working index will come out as 106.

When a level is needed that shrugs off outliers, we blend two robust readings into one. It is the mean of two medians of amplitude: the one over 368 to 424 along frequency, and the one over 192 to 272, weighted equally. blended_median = 18.3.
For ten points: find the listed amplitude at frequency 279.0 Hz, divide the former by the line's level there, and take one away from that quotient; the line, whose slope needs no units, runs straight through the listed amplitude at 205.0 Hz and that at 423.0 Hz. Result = 0.031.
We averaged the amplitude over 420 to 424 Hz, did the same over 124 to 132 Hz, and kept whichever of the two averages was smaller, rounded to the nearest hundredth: 18.05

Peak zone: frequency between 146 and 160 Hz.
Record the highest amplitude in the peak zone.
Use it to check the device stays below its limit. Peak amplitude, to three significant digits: 21.4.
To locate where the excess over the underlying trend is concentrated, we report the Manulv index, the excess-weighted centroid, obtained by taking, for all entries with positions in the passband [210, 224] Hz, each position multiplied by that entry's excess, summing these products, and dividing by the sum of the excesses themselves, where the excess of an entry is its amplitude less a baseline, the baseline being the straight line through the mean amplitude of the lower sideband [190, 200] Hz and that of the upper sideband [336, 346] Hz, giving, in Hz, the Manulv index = 215.8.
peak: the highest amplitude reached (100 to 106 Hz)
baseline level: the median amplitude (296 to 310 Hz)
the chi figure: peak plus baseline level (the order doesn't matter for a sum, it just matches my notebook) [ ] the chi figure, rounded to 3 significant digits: 38.8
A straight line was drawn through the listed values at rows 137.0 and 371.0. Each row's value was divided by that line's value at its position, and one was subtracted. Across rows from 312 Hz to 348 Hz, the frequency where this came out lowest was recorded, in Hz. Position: 321.0 Hz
